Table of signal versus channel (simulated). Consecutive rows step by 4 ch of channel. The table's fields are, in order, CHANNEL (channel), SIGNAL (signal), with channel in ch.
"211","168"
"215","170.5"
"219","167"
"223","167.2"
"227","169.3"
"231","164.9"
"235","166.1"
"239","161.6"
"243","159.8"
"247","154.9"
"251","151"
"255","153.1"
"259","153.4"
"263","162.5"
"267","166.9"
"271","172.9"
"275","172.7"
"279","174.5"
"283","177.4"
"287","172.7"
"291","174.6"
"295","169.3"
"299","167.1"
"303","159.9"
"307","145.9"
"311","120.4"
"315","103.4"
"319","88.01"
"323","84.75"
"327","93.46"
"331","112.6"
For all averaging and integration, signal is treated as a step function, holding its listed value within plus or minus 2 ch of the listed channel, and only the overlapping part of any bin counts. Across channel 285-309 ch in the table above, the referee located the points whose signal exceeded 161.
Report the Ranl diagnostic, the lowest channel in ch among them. 287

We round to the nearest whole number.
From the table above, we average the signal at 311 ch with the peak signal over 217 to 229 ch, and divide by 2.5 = 58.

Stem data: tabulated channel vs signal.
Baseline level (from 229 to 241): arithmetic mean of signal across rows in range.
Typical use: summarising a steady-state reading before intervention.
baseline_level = 164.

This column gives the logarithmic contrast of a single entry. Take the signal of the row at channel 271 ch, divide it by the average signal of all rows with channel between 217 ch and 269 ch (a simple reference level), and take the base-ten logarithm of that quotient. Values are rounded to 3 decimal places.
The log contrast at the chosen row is 0.030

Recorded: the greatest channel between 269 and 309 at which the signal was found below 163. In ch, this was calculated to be 307 ch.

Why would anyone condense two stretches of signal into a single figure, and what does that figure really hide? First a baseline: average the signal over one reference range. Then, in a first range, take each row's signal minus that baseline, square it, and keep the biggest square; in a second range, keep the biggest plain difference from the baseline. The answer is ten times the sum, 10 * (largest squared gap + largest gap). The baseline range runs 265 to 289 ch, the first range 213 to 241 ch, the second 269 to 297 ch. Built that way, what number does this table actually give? 1311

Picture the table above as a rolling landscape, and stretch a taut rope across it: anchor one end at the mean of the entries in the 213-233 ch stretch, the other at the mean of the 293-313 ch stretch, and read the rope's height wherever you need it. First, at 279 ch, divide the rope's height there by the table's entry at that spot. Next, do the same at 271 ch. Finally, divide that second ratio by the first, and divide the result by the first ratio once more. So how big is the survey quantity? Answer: 1.13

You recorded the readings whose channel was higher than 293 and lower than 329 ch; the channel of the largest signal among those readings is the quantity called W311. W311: 295 ch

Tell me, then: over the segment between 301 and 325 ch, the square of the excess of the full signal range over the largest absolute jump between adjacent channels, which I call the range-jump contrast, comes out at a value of 2465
